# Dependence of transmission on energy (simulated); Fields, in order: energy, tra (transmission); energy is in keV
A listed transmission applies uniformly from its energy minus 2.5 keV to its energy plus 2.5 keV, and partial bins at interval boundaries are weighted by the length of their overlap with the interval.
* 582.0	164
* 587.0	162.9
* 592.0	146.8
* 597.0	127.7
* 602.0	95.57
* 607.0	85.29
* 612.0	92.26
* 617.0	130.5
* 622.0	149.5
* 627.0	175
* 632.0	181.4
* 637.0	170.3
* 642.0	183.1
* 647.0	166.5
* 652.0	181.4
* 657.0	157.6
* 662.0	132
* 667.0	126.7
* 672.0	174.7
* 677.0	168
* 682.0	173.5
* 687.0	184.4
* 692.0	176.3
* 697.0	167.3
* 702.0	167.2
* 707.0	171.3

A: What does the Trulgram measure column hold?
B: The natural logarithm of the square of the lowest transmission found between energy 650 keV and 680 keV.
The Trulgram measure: 9.7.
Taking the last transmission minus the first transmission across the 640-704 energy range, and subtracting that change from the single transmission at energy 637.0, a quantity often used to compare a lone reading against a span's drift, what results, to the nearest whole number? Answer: 186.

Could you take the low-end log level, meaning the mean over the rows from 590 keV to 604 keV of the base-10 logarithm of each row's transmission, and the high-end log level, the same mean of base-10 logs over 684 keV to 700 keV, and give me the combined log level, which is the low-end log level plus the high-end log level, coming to 4.33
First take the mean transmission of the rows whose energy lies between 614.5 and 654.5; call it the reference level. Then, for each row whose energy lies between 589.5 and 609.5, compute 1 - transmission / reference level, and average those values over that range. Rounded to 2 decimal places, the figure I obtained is 0.32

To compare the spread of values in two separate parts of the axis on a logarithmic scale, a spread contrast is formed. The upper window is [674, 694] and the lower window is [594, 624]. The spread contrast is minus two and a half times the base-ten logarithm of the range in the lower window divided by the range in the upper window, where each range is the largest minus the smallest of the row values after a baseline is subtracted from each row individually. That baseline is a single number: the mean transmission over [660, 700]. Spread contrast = -1.5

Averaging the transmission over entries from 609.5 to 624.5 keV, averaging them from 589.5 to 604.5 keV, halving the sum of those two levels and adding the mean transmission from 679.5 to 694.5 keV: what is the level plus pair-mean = 302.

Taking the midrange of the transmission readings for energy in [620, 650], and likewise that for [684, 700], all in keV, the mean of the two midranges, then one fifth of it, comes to 34.2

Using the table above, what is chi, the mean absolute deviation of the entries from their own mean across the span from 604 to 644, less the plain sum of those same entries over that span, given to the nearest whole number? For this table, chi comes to -1135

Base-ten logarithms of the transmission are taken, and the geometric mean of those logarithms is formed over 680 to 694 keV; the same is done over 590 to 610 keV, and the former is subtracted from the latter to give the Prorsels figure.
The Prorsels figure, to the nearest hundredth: -0.21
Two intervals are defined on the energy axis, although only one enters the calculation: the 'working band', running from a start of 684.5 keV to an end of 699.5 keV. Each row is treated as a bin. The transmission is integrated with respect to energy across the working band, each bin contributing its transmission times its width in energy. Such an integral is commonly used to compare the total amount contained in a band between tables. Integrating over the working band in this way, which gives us 2640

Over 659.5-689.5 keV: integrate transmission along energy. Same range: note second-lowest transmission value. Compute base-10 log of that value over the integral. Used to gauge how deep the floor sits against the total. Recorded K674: -1.56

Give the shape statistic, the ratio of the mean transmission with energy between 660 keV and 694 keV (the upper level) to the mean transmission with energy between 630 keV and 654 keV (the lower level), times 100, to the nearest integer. 92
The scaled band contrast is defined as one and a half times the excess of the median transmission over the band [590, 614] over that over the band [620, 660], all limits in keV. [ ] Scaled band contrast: -116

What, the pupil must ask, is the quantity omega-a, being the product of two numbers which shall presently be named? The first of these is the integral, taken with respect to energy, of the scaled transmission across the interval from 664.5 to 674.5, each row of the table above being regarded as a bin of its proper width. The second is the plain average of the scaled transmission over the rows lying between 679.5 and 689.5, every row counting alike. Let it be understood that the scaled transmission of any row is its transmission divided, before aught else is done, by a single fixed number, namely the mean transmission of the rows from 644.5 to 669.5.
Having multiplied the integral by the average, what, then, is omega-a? 12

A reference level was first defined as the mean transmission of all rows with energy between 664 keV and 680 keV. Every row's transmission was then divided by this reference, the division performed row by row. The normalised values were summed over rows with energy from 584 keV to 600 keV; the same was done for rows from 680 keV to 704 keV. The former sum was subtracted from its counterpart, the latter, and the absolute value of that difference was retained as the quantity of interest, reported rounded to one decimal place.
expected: 2.8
